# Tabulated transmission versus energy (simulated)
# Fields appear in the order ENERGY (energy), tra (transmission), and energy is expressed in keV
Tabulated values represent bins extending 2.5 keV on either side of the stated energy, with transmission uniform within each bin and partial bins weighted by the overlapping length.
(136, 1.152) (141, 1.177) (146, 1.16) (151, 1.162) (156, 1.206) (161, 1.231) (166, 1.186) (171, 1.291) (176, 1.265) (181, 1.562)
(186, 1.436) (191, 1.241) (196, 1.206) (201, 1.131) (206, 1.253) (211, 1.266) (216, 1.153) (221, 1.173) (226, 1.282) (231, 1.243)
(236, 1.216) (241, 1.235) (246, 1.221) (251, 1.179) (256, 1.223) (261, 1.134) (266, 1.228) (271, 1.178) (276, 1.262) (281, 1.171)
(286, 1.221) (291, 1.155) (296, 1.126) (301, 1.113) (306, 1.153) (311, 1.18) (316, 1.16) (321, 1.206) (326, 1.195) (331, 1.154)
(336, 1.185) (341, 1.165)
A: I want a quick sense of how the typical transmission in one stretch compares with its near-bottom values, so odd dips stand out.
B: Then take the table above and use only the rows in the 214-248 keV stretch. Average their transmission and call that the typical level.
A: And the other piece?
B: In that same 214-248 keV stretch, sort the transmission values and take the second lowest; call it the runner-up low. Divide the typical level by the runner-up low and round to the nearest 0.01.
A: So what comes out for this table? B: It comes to 1.04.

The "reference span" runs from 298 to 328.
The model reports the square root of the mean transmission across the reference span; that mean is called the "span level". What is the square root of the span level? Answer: 1.08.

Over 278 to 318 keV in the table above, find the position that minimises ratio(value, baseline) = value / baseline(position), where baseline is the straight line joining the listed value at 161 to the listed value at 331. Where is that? 301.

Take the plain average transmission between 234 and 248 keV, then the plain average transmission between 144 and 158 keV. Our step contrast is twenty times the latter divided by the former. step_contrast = 19.2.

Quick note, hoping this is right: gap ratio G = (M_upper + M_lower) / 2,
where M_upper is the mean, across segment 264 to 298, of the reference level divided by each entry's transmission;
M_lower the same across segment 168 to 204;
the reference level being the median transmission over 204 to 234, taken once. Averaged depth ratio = 1.008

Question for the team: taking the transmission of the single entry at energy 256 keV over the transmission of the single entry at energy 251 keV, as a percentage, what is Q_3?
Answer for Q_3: 104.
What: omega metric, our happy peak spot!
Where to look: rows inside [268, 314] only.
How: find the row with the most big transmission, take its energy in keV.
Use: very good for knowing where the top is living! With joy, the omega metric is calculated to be 276 keV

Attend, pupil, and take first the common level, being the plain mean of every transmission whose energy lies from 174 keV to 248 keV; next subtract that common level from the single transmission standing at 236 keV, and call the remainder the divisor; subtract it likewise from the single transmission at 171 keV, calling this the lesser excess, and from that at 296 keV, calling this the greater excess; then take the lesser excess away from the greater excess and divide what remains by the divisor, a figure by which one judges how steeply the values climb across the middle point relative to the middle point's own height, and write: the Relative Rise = 3.8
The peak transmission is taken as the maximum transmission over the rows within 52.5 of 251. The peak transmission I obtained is 1.282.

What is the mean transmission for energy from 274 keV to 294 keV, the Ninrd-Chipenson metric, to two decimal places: 1.20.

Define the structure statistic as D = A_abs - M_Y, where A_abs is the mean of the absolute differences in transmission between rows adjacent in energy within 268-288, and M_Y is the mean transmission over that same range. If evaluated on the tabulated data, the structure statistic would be -1.13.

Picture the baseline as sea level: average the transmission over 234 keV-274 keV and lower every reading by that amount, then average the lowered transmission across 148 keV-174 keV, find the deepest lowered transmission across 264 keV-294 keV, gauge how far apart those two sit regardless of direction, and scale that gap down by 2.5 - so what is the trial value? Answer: 0.024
